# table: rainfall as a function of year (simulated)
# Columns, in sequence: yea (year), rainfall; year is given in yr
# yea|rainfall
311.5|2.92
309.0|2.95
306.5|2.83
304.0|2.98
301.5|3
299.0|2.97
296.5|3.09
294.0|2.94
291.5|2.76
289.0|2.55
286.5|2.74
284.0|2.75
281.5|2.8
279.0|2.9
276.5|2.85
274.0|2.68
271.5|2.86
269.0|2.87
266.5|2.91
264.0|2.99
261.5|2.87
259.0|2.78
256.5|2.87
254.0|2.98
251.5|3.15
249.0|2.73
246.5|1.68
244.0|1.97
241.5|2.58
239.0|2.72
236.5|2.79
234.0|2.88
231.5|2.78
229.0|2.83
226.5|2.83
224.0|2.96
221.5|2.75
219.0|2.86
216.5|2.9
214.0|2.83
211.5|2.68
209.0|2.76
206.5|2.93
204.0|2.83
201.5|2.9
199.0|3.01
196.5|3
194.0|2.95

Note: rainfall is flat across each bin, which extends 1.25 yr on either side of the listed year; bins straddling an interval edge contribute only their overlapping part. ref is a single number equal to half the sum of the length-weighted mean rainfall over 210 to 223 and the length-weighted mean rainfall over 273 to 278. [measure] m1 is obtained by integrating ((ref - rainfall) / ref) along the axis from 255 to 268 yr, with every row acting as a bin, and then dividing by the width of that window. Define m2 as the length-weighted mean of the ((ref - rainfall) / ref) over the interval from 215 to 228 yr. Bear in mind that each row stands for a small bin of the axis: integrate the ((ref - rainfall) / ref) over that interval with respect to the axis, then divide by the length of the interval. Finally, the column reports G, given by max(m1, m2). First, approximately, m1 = -0.03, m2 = -0.024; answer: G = -0.02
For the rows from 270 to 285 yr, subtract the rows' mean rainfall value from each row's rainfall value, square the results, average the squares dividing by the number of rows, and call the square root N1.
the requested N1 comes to 0.07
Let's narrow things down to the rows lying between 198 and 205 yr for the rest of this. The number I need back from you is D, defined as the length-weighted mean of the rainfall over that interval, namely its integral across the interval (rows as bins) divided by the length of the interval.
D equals 2.91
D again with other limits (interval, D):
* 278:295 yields 2.77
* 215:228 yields 2.86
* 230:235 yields 2.83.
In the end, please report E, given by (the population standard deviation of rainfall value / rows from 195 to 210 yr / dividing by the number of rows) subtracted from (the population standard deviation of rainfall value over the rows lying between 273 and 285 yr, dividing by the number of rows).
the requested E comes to -0.012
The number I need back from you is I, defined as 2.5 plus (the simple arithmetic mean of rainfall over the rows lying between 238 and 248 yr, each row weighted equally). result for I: 4.74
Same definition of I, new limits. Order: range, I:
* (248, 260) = 5.40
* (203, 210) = 5.34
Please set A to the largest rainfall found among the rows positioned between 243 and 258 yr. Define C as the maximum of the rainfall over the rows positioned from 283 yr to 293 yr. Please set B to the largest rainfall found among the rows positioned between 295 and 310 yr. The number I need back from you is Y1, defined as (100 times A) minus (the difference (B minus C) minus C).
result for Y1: 317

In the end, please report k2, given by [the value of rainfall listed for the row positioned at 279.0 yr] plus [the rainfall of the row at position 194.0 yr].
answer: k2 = 5.85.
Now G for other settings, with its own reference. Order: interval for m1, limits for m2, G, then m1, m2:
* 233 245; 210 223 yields 0.07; 0.07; -0.005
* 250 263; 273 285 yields 0.00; -0.05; -0.003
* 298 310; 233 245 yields 0.07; -0.06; 0.070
